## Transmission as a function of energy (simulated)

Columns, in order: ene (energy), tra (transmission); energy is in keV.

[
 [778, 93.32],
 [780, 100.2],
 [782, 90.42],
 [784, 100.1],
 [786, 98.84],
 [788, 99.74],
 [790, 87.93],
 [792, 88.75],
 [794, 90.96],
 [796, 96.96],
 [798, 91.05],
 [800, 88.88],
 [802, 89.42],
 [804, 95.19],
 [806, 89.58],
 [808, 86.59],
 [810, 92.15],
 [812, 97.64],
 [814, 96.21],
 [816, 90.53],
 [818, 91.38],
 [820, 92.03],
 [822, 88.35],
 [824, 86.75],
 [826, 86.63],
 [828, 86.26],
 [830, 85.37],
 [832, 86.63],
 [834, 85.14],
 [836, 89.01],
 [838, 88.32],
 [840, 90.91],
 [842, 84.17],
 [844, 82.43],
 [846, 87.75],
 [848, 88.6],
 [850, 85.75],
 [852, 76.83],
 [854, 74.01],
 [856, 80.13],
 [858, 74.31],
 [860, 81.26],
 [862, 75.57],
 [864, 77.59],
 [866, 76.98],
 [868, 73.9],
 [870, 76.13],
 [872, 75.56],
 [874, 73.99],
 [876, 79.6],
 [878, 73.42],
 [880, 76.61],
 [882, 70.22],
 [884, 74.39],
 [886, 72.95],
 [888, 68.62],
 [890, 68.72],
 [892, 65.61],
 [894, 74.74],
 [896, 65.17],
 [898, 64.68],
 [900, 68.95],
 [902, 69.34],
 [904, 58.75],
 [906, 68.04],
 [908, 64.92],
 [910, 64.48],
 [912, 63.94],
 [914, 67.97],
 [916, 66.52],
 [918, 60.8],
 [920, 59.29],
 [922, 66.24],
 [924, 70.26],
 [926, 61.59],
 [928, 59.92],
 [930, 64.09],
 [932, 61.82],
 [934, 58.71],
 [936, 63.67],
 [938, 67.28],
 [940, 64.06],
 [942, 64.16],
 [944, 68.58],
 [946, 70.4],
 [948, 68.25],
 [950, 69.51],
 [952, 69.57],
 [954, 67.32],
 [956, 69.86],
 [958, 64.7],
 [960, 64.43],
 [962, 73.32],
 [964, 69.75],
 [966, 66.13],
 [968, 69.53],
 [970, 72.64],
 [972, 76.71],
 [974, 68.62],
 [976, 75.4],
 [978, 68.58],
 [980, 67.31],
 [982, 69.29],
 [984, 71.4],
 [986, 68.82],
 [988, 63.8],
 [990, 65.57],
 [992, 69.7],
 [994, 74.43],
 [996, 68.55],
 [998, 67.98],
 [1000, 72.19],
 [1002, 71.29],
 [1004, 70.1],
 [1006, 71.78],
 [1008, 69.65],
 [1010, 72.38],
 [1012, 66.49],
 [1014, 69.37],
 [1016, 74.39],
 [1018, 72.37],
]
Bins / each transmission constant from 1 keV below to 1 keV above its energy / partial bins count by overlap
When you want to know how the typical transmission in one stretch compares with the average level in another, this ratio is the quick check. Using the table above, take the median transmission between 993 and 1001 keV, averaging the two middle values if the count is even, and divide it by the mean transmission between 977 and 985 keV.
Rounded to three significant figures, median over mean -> 1.02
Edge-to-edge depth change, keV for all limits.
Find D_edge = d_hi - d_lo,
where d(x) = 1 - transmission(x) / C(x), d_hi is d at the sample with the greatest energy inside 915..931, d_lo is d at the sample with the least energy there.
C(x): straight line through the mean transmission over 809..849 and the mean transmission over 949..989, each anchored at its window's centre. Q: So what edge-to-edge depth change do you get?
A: 0.010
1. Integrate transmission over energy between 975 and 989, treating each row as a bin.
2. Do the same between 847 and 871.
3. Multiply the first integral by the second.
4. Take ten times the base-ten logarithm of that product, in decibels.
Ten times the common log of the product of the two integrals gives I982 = 62.6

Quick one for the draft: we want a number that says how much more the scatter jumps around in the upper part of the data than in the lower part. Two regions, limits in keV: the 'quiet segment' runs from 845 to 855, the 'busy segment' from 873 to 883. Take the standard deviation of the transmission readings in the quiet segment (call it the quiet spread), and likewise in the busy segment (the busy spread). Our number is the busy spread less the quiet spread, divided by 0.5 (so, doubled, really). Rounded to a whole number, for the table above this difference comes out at -6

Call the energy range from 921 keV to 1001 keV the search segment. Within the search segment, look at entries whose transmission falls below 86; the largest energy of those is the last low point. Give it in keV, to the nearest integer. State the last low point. 1000 keV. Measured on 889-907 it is 906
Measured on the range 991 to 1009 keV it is 1008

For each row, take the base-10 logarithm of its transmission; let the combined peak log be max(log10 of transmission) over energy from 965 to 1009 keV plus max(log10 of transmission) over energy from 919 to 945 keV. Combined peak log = 3.73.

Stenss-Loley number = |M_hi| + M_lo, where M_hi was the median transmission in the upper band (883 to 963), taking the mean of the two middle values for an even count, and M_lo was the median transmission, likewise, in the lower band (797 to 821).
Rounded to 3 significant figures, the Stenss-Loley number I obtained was 158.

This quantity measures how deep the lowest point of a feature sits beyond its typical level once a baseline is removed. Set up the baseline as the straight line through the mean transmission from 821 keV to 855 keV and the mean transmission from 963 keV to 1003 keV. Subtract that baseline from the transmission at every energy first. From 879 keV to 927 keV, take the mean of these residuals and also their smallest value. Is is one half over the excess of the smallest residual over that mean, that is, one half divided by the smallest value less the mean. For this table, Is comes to -0.060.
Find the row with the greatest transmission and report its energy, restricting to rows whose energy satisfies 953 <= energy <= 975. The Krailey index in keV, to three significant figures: 972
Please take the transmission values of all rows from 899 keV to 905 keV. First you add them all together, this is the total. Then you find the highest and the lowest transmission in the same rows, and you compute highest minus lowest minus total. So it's -186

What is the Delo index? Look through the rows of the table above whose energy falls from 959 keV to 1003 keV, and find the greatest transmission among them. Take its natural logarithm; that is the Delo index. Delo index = 4.34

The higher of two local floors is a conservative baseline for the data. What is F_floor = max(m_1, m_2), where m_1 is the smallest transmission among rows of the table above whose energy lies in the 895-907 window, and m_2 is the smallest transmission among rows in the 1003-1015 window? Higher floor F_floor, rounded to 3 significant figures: 66.5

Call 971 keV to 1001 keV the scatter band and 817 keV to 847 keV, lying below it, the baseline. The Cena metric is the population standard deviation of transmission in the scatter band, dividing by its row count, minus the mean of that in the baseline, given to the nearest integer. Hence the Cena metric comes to -84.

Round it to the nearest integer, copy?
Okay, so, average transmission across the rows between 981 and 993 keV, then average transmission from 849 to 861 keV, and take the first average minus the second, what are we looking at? -11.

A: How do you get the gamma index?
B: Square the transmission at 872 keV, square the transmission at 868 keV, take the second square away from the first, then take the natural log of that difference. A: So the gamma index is 5.51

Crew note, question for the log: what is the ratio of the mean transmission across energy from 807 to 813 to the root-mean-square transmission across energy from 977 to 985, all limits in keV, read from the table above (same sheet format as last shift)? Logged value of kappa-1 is 1.33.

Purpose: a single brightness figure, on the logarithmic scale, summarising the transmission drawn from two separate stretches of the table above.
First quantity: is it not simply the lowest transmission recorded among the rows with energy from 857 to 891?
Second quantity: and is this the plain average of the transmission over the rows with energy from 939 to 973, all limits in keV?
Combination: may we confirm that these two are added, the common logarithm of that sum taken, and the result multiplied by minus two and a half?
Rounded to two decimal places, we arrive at -5.34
